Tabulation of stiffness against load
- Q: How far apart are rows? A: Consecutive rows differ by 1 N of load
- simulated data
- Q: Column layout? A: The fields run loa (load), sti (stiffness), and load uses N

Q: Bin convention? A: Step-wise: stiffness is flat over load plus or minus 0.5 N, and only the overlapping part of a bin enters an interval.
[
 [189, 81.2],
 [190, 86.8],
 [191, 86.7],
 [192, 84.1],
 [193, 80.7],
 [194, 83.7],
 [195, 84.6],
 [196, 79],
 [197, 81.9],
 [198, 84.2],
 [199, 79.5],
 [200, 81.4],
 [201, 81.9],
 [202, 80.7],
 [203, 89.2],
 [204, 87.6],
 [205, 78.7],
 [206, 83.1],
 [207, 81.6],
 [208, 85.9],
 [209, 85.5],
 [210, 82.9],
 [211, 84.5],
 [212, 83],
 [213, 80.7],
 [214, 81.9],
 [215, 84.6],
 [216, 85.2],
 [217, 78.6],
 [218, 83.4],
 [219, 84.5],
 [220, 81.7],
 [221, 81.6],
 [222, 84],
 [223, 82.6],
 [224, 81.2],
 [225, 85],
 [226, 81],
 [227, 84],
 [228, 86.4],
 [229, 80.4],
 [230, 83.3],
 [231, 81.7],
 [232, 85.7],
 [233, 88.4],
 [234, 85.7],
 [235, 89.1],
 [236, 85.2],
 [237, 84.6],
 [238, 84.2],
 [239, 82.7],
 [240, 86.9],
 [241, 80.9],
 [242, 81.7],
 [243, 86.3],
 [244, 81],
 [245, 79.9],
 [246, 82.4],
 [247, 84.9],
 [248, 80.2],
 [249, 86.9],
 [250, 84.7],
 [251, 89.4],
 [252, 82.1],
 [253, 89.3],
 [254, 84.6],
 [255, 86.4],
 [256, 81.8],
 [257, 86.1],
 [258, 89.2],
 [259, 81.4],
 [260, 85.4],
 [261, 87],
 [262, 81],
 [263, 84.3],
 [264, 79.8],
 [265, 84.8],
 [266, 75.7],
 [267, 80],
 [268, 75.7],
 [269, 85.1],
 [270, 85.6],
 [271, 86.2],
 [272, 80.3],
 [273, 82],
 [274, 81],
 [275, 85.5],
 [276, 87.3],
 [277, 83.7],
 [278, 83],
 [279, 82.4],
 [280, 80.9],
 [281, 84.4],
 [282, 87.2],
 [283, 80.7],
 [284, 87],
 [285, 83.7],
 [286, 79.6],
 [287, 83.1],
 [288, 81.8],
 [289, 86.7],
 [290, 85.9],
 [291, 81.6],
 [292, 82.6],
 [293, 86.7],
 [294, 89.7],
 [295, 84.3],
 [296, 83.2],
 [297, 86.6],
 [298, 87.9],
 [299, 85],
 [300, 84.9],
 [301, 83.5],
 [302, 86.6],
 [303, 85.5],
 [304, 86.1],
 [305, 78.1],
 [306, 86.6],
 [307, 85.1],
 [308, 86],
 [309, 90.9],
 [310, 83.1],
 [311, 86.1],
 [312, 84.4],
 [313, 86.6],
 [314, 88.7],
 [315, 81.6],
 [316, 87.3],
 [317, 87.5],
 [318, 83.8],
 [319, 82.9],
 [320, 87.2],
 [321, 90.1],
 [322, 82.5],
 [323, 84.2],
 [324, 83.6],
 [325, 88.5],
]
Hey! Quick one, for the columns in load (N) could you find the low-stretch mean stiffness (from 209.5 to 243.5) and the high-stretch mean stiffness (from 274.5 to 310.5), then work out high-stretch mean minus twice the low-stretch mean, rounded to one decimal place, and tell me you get -82.6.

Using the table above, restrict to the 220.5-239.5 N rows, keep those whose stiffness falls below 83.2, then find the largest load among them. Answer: 239 N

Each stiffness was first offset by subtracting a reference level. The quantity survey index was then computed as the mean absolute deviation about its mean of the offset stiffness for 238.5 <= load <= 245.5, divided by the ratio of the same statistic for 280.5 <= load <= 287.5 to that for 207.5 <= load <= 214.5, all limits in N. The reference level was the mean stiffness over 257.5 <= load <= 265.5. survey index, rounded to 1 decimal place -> 1.6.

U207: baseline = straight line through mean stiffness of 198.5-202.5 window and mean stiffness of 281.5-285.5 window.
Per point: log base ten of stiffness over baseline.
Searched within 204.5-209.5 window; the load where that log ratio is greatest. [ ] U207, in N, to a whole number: 208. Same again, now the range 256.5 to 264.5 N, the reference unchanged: 258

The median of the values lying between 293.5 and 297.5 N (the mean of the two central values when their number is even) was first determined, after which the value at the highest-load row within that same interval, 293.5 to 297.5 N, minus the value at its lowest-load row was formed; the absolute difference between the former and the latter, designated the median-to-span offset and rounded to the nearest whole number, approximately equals 89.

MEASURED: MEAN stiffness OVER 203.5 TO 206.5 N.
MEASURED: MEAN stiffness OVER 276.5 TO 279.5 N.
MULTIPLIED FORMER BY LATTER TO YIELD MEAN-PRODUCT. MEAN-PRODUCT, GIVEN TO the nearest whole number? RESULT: 6903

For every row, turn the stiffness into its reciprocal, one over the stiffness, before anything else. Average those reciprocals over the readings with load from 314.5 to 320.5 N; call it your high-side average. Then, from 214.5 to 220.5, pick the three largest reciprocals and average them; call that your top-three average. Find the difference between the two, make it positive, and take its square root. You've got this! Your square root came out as 0.0235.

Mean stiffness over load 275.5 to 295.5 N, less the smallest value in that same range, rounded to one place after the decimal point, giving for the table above 4.5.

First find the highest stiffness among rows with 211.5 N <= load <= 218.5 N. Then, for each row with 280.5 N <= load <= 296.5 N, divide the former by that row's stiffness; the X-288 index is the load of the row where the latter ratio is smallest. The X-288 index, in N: 294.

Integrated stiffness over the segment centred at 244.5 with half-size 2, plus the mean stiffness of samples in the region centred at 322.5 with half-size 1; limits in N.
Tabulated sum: 413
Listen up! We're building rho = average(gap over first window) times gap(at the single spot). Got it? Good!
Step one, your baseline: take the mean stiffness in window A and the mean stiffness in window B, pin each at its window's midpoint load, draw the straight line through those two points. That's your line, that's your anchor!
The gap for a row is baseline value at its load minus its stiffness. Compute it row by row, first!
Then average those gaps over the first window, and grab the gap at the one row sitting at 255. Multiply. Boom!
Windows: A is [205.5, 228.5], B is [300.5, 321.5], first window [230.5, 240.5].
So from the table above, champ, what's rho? 4.0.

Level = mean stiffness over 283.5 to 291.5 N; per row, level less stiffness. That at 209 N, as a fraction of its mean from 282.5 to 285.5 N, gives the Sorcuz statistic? 15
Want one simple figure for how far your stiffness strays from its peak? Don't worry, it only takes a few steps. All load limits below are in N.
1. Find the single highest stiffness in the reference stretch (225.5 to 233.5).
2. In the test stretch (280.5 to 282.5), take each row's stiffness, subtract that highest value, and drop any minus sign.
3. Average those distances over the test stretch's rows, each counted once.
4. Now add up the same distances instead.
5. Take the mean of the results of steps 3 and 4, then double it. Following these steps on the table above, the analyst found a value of 7.8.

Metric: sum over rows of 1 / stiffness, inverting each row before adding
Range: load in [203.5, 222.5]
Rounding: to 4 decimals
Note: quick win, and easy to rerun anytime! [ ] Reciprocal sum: 0.2288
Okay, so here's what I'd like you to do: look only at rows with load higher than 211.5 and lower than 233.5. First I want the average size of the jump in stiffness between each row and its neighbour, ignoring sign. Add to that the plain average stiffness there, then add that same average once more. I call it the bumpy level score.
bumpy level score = 169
